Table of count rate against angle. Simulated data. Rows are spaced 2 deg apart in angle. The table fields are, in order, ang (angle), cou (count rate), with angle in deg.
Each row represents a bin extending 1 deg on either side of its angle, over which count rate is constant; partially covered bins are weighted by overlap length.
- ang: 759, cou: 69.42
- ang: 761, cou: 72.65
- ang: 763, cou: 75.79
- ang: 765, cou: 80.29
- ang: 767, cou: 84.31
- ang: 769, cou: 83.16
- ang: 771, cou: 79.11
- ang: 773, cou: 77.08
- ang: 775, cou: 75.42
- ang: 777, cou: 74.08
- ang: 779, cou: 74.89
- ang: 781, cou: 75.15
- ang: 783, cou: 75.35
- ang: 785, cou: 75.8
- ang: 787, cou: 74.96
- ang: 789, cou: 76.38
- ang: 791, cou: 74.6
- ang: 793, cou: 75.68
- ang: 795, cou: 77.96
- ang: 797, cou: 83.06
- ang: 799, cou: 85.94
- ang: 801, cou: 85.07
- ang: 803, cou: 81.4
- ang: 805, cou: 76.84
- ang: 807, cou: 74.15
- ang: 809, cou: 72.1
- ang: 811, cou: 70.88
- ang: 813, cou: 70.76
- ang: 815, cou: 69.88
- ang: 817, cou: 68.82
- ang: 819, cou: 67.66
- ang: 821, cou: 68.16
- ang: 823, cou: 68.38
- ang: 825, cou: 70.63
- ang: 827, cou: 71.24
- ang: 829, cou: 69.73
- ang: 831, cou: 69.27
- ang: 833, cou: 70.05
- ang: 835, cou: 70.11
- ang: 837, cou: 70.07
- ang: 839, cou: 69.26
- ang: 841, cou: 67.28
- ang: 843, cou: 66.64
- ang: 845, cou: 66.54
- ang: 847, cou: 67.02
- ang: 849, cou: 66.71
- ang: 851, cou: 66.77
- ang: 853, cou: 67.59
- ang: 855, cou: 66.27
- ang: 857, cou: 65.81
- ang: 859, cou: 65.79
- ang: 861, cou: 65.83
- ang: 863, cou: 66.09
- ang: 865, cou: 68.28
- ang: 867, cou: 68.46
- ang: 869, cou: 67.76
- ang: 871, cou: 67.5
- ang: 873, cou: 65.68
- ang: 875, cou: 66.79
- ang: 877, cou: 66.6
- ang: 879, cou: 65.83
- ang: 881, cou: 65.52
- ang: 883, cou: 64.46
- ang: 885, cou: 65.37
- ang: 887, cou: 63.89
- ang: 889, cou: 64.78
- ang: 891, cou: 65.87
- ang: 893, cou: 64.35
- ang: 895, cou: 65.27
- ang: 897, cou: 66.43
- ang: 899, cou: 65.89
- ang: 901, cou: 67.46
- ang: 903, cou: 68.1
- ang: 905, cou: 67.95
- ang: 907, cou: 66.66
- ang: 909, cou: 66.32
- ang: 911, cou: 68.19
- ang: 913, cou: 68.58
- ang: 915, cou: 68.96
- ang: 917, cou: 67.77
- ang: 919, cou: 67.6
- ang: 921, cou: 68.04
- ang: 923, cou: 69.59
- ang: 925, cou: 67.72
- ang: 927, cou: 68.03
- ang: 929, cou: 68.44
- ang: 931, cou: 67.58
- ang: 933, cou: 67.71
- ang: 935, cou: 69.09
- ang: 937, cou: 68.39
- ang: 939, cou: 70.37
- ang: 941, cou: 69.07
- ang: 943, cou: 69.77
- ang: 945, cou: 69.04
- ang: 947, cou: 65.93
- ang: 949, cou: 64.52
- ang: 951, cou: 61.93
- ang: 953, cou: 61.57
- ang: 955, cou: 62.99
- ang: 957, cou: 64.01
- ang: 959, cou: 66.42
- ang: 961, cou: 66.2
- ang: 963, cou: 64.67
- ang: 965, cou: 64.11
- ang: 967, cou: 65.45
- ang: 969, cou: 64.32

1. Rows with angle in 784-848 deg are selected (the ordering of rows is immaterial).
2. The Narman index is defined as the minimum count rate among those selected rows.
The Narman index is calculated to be 66.54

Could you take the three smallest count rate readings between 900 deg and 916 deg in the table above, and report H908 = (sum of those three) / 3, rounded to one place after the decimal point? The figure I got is 66.8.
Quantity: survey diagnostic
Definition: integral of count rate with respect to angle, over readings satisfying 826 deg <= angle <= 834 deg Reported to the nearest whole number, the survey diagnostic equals 561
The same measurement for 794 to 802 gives 664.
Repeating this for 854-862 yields 527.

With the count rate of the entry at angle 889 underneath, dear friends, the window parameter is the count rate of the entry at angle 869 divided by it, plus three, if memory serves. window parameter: 4.05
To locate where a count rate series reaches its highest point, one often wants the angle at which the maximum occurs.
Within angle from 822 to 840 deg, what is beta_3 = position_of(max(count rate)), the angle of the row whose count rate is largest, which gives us 827 deg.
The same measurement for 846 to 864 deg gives 853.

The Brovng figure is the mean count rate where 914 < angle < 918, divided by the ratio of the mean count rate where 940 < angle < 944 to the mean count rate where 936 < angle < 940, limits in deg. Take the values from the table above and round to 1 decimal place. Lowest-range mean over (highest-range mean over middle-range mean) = 68.3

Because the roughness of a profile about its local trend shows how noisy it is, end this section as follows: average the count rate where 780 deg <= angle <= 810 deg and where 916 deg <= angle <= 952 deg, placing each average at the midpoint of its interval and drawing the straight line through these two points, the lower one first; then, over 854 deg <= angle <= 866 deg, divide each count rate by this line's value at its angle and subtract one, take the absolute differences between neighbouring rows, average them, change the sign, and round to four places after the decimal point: -0.0091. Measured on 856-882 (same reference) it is -0.0090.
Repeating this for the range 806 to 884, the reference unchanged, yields -0.0099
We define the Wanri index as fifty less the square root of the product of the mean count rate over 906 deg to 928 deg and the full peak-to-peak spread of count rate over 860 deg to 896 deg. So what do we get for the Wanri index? 32.4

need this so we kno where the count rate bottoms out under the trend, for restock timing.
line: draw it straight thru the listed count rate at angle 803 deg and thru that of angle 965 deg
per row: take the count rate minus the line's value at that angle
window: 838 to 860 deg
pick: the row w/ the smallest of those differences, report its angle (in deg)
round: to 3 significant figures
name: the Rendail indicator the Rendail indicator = 843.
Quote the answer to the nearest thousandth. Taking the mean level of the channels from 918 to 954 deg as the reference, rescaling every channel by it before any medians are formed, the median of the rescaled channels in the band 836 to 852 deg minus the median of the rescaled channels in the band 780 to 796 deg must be -0.128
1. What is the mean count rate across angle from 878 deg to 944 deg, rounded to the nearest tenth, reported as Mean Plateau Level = 67.2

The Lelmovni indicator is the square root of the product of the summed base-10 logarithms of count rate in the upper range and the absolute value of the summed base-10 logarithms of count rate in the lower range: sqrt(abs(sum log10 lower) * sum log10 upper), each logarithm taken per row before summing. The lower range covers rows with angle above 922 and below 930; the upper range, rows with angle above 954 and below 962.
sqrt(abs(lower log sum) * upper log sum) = 7.29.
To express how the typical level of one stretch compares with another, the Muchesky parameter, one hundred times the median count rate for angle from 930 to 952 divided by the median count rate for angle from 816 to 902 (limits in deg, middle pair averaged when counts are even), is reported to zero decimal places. 102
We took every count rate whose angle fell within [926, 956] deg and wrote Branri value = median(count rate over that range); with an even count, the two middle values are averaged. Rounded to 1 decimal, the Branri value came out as 68.0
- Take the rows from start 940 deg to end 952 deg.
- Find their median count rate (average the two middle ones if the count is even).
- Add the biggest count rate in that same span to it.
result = 137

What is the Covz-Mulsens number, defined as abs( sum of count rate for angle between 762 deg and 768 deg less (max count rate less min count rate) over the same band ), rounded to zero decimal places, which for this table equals 232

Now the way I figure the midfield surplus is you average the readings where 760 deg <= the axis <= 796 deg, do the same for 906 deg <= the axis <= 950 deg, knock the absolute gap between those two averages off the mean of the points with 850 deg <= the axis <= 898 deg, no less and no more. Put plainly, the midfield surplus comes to 57.4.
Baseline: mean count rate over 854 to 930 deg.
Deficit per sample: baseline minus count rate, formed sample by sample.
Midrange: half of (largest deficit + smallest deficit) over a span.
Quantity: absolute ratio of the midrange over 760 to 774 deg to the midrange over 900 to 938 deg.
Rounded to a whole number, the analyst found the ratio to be 10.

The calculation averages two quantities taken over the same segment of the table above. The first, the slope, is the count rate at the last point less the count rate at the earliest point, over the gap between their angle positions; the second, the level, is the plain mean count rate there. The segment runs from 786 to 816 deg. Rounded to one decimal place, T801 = 38.2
